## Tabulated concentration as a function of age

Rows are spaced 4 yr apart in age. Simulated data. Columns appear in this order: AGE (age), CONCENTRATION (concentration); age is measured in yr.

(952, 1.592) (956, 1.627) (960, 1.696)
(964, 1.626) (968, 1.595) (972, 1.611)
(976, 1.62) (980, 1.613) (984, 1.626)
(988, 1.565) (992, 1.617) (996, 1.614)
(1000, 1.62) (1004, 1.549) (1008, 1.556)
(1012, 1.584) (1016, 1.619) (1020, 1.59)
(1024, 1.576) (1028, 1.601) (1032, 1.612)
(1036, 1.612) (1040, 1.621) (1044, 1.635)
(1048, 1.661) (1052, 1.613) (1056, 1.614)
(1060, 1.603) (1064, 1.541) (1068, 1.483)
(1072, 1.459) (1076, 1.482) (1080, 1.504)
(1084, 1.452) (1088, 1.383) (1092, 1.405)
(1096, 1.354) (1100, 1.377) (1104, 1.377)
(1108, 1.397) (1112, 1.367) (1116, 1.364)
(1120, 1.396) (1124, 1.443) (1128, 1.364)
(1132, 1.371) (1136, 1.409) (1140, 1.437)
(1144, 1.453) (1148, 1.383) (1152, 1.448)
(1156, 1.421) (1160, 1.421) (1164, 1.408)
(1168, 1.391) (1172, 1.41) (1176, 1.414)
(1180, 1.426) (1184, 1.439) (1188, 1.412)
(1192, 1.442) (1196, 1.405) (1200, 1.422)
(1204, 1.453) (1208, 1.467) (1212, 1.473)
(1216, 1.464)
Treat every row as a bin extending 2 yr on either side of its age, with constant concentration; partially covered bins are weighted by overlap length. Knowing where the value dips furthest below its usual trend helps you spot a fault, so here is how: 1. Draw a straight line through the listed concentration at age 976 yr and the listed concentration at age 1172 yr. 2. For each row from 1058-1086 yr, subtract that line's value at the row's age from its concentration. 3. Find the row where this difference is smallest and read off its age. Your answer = 1072 yr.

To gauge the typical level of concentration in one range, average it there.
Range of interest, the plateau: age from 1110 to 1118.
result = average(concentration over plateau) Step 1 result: 1.37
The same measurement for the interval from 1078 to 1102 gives 1.41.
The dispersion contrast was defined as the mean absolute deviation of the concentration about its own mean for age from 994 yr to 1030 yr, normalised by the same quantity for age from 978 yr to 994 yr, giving 1.04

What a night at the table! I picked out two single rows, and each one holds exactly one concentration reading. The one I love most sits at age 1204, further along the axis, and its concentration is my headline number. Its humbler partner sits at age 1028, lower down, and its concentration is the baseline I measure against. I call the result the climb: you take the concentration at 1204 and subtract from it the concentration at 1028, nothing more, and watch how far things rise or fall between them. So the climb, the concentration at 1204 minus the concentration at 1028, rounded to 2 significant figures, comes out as -0.15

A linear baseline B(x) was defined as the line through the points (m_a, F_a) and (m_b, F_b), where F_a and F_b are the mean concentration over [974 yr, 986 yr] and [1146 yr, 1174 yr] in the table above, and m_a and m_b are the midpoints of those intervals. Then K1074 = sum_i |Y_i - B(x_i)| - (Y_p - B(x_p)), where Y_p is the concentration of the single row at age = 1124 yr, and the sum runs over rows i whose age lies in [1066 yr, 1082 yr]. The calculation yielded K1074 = 0.13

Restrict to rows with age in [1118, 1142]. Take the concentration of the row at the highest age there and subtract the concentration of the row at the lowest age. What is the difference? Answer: 0.041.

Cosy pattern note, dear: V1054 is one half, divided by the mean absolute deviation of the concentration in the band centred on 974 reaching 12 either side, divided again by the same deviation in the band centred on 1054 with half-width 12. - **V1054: 2168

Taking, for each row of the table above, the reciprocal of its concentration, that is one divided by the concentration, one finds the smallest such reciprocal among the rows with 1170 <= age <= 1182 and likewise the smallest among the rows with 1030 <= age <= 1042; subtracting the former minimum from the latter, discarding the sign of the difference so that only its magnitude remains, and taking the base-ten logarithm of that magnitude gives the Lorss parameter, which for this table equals -1.1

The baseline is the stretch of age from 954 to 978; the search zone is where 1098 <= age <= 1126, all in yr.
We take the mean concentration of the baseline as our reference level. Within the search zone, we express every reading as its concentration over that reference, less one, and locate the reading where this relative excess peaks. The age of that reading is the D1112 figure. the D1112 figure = 1124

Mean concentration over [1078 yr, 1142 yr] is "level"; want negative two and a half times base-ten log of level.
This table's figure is -0.365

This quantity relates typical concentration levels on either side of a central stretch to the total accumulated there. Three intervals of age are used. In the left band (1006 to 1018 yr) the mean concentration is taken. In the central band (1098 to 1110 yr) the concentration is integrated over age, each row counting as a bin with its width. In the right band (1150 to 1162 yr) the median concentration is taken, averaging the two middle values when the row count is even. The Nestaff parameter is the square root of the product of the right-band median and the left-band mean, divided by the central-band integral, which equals 0.090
